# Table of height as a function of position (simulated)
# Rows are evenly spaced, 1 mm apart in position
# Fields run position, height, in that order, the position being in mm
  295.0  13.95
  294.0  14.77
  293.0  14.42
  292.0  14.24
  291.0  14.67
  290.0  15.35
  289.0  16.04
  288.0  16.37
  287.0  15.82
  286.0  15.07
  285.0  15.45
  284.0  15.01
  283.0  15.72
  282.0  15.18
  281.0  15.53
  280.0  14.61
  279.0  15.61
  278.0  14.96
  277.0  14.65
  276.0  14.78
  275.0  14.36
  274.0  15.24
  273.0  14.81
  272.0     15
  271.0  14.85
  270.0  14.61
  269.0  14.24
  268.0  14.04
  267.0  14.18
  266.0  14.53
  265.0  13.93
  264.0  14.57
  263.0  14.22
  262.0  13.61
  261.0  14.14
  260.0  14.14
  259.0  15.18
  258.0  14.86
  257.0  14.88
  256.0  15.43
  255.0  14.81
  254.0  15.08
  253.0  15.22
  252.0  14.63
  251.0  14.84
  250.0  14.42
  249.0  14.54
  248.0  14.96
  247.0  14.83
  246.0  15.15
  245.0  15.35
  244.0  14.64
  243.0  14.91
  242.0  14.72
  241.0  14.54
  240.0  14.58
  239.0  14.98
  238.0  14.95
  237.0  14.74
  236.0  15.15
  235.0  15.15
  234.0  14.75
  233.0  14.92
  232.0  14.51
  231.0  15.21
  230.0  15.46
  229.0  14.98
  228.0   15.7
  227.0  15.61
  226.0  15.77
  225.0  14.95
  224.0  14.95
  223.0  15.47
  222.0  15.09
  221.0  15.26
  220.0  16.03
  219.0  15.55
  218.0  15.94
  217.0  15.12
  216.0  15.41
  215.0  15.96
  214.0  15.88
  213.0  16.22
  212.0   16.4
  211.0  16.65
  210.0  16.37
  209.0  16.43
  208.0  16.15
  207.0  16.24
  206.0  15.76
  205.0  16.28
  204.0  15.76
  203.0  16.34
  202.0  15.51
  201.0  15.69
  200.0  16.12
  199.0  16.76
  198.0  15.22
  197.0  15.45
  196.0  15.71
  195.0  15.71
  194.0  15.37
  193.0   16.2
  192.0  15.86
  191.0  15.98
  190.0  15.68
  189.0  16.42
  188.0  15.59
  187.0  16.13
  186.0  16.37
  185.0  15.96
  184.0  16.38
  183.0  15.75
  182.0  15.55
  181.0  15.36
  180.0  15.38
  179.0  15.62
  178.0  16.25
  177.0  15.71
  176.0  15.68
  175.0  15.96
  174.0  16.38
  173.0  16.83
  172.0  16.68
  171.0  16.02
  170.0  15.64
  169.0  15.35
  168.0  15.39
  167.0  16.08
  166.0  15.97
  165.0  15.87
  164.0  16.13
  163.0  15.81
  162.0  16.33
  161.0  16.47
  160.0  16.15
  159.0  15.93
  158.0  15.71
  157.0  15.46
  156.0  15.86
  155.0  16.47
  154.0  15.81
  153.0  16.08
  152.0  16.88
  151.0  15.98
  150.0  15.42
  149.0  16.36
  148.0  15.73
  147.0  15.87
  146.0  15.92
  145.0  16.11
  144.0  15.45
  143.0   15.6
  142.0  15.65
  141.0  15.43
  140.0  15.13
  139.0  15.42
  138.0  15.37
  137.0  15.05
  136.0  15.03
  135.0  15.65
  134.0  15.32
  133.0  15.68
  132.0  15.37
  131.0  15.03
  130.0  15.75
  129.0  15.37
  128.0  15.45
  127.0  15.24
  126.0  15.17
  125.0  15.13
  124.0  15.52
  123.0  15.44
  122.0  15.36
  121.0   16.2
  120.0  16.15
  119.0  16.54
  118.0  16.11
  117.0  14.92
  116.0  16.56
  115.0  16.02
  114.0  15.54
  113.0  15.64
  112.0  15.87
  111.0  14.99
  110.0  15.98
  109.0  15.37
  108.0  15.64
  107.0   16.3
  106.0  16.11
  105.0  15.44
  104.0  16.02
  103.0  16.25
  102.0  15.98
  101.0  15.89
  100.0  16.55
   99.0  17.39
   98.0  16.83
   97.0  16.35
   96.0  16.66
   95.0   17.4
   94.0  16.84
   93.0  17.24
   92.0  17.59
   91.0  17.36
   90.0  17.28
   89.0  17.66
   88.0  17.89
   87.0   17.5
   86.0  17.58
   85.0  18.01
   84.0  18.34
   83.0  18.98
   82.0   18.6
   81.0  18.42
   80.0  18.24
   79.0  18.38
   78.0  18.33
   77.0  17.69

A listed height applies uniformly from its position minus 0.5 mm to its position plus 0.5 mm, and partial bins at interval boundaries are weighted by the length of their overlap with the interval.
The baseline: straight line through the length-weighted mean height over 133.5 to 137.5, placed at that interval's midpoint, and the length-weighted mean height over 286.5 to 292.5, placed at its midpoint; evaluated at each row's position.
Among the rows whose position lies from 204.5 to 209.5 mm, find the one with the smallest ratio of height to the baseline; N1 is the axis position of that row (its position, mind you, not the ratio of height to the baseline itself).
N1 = 206.0 mm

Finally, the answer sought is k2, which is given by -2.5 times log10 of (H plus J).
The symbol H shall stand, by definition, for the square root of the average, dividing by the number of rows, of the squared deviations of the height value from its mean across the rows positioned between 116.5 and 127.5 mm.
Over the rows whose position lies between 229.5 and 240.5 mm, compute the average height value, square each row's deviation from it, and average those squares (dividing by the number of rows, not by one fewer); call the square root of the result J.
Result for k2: 0.26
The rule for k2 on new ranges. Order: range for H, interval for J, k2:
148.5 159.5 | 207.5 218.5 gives 0.17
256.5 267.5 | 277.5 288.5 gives 0.10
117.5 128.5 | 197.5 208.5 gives 0.13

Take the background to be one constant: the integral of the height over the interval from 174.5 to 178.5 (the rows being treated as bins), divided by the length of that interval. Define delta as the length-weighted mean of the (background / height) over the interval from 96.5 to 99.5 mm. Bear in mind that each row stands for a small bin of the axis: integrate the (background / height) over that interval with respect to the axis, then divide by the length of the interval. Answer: 0.94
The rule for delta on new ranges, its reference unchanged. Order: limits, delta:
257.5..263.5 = 1.11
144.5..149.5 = 0.99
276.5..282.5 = 1.05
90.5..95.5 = 0.92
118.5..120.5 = 0.97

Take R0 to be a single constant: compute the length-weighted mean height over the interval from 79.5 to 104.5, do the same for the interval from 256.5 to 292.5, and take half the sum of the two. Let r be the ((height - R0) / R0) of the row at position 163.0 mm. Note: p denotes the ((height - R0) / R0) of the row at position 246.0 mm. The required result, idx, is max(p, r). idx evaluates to -0.017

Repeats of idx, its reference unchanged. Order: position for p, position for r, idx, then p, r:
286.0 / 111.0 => -0.063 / -0.06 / -0.07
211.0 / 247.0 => 0.035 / 0.04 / -0.08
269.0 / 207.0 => 0.010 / -0.11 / 0.01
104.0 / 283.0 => -0.004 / 0.00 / -0.02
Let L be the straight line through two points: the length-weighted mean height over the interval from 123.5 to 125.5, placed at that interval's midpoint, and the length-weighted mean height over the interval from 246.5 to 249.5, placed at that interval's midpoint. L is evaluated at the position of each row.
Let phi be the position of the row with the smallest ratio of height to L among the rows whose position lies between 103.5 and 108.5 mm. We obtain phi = 105.0 mm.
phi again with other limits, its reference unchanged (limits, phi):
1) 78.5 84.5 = 80.0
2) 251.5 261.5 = 260.0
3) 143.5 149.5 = 144.0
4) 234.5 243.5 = 241.0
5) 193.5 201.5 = 198.0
